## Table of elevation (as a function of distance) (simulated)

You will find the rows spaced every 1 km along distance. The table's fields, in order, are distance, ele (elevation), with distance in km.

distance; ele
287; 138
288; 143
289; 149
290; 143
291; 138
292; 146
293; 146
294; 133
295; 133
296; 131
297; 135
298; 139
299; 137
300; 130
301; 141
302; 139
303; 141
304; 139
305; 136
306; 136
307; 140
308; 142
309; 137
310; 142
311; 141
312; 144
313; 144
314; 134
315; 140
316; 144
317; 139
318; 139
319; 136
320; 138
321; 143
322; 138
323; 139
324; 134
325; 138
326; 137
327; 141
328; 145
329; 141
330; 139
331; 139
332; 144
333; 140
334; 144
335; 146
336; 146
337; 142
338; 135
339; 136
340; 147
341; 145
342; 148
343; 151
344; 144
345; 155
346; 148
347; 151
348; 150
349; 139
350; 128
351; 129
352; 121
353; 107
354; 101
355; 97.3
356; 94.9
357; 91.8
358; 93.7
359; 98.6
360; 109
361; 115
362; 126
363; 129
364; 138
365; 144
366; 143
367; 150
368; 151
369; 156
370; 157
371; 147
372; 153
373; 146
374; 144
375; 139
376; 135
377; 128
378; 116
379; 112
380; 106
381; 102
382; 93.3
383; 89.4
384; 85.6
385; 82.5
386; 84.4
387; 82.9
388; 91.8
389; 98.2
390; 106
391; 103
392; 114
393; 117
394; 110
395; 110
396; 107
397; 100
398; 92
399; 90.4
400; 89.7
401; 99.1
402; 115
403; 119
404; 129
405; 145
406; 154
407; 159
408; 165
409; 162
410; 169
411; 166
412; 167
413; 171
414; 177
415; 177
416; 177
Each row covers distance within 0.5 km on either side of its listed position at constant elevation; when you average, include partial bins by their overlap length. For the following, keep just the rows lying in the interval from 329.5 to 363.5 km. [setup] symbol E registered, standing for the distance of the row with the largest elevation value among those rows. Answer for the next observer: 345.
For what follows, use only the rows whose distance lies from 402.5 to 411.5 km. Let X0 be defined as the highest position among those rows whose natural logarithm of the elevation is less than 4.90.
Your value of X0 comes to 404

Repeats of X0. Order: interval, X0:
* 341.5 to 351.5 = 351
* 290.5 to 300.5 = 300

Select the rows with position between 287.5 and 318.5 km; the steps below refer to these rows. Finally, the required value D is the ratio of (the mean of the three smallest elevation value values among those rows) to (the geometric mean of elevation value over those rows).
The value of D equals 0.943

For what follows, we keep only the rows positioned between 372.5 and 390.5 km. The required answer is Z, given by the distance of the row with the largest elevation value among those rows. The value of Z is 373 km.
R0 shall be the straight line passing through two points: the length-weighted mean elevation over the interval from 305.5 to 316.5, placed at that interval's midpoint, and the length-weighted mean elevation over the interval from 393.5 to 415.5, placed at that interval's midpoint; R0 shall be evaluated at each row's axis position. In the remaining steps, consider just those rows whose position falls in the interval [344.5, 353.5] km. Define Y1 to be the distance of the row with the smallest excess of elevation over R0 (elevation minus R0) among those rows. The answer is 353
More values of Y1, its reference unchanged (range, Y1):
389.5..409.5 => 400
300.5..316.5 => 314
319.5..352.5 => 352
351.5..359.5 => 357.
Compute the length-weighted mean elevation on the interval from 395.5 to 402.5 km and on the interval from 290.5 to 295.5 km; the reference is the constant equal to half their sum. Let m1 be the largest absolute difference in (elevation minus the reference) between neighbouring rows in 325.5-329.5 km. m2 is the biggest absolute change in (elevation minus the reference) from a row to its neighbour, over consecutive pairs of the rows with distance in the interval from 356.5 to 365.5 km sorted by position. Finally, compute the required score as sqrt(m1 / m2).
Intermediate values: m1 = 4.0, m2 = 11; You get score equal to 0.60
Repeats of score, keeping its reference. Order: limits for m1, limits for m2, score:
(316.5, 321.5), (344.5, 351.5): 0.67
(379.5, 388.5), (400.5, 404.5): 0.75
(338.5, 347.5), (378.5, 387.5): 1.12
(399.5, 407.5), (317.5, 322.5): 1.79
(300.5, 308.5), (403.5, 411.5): 0.50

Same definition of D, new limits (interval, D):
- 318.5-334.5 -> 0.971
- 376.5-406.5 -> 0.797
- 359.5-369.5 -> 0.863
